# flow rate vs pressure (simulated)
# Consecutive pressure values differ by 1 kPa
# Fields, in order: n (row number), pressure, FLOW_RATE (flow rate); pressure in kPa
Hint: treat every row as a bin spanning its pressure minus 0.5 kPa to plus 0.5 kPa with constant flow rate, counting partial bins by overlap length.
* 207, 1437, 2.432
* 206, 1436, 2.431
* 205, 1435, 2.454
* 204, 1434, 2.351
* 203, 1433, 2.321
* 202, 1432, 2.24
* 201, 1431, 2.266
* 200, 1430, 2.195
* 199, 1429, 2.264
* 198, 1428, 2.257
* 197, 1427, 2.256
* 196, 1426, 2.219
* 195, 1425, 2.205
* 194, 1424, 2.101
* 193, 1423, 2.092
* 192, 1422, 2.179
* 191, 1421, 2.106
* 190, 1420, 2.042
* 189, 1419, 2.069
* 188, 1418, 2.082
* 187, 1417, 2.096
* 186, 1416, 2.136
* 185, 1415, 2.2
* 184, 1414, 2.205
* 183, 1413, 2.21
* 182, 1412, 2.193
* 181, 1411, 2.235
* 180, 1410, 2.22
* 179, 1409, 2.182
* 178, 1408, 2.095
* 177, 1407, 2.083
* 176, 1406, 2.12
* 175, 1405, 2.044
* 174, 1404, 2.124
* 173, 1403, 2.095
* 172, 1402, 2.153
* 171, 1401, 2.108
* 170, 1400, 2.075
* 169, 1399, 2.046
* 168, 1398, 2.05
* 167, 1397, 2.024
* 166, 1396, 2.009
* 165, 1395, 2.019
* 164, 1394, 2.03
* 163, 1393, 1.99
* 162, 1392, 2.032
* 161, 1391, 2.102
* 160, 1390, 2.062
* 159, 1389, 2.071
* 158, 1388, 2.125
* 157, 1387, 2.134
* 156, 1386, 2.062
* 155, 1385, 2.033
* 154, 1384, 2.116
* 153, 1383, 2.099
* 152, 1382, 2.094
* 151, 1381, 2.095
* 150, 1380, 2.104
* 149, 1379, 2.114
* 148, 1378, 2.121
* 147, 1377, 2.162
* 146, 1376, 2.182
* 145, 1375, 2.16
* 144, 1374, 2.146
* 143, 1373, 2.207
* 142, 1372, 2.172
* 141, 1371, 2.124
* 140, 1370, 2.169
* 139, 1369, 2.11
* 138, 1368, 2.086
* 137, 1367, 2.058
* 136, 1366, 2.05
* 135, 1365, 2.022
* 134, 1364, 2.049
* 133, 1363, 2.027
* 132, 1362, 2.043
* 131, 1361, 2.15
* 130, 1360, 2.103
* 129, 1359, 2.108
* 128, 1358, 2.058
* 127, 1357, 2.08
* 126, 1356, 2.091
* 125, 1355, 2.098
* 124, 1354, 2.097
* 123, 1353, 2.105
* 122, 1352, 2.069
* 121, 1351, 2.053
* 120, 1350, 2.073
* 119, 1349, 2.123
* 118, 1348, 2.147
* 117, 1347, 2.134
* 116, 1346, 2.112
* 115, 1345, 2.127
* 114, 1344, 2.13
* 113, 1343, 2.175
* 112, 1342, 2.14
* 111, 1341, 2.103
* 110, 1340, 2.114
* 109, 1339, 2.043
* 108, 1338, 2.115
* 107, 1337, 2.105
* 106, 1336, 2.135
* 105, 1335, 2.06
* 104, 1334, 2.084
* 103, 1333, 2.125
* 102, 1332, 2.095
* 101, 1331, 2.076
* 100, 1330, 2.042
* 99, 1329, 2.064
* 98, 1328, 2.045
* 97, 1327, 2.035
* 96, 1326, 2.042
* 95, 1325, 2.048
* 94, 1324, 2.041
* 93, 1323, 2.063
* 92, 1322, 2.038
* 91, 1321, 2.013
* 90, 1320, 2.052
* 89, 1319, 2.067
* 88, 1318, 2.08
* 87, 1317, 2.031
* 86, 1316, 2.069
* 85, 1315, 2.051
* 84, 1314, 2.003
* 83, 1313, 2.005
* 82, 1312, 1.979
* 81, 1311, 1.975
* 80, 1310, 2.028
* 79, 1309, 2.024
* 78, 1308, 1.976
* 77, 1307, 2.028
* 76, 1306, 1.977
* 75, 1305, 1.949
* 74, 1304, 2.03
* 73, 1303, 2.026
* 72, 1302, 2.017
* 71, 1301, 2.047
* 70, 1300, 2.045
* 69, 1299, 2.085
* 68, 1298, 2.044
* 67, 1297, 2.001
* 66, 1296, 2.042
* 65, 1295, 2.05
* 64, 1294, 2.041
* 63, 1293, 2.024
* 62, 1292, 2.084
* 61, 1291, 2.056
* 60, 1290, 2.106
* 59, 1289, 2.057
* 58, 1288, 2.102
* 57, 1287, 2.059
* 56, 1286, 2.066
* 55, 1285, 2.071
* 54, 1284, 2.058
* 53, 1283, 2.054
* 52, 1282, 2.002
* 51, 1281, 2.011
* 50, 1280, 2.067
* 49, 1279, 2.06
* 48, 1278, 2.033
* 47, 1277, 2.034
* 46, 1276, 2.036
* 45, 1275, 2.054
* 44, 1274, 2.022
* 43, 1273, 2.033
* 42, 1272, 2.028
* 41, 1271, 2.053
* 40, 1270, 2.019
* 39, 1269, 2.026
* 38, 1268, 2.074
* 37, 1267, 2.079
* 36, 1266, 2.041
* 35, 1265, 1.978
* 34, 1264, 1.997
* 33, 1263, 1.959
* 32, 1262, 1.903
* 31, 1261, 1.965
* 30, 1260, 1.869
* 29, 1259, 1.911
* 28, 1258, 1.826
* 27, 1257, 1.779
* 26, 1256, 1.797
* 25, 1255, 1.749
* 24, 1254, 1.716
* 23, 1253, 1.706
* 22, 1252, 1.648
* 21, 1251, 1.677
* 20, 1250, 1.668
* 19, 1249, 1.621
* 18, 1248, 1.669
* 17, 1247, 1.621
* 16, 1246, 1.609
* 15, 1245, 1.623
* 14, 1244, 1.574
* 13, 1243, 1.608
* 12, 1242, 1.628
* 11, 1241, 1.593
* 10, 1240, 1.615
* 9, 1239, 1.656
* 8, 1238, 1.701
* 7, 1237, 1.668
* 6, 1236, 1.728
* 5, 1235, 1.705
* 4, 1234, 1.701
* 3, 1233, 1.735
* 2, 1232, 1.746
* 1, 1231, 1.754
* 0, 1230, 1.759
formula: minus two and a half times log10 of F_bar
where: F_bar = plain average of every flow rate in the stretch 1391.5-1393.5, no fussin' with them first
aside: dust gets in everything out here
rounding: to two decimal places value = -0.76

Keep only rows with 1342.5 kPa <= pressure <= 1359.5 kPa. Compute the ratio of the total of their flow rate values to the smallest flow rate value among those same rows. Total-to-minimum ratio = 17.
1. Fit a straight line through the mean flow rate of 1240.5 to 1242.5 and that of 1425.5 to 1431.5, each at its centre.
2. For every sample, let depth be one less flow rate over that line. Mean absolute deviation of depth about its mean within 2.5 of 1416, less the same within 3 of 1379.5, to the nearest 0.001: 0.012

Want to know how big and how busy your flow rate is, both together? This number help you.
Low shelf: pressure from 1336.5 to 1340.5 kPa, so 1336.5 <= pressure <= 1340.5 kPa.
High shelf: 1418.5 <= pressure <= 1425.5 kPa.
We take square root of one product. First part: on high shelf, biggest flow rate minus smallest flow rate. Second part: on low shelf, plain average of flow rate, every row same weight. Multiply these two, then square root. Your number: 0.58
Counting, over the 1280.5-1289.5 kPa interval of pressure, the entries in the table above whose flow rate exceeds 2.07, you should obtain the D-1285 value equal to 2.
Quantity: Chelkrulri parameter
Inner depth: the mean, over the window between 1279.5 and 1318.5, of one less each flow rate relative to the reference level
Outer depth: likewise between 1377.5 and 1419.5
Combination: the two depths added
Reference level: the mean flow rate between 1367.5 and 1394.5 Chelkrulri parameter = 0.037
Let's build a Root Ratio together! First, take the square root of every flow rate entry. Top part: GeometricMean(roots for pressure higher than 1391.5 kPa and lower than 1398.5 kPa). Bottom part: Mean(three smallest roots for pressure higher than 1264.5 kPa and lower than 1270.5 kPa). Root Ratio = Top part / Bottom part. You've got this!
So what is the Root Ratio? 1.00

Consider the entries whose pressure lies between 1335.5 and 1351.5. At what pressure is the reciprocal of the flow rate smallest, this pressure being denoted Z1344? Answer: 1343 kPa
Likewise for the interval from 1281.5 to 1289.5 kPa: 1288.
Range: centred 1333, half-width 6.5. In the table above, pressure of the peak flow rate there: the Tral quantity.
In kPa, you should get 1336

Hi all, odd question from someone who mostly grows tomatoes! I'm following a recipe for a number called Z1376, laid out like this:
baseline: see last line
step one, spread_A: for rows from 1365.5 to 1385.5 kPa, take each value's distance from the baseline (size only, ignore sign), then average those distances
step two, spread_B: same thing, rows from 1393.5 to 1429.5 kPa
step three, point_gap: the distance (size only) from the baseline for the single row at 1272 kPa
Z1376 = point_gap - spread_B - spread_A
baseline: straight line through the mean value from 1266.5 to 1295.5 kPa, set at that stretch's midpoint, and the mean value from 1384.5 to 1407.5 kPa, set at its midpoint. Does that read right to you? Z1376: -0.11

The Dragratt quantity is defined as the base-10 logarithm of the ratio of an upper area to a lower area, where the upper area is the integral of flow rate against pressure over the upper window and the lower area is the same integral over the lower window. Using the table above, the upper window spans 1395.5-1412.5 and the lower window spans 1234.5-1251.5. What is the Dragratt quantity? 0.11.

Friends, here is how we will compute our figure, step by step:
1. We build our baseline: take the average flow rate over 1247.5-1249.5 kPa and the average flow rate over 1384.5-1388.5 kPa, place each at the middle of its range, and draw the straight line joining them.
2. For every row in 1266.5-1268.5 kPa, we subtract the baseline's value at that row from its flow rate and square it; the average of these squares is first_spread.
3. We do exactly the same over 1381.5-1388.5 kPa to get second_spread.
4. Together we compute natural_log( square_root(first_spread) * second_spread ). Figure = -7.7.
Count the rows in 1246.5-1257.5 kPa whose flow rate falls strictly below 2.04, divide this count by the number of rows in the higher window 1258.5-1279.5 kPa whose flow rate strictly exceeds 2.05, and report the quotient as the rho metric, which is 2.2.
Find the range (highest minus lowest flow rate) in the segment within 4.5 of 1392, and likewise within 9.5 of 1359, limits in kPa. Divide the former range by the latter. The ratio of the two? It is 1.1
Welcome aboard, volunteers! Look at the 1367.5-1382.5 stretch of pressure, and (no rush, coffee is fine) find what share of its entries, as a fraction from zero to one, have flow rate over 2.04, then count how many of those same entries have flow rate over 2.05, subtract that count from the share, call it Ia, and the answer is -14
